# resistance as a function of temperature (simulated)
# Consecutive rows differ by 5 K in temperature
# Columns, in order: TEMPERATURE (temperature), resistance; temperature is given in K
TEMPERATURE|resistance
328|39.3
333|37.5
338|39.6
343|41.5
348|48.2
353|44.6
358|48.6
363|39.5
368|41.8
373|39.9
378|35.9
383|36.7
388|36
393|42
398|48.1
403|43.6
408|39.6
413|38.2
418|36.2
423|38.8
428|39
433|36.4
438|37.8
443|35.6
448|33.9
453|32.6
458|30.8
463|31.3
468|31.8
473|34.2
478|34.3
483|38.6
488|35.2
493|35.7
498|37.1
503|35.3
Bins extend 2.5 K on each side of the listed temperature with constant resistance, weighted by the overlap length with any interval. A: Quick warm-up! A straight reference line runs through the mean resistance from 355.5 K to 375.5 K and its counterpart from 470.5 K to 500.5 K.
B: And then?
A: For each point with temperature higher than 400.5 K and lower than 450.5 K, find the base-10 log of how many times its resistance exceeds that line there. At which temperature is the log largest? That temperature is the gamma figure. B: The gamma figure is 403 K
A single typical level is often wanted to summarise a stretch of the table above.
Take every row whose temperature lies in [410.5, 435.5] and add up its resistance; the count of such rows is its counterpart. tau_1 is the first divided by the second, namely 38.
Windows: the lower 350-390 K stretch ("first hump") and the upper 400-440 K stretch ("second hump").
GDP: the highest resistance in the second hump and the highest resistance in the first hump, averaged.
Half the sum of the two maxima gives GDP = 46.1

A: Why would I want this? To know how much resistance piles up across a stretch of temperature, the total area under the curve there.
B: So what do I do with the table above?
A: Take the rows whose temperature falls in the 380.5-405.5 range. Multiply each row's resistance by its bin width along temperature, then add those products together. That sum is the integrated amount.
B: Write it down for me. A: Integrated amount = 1032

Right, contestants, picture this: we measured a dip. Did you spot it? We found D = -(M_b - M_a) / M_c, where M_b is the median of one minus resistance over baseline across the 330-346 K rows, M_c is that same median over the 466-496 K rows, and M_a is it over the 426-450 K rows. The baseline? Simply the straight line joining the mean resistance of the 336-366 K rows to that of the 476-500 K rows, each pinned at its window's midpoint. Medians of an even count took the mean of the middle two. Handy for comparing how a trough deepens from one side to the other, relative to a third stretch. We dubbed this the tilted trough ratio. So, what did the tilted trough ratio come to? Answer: -0.8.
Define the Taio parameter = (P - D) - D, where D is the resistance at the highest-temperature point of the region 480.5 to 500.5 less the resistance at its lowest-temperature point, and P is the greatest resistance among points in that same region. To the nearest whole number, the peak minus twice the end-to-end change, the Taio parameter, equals 42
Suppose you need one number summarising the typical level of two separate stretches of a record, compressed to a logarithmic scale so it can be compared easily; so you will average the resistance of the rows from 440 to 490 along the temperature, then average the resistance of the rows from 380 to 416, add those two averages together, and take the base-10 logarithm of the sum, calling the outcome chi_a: 1.87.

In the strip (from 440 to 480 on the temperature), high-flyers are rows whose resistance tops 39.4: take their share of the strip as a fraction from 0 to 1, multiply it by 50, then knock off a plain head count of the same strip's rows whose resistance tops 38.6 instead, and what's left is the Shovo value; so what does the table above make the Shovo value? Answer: 0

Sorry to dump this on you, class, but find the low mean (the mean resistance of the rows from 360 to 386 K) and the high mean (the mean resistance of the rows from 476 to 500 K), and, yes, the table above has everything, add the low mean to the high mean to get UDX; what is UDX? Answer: 75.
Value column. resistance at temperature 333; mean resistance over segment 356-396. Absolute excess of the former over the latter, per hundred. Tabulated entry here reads 0.025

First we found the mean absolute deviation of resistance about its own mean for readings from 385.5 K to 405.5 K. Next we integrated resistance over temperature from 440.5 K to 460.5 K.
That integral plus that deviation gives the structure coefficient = 668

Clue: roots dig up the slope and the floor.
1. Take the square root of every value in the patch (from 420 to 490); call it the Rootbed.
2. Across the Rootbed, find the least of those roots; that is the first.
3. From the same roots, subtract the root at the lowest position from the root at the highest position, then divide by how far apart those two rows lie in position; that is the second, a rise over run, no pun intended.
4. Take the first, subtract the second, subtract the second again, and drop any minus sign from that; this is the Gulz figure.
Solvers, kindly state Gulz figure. 5.56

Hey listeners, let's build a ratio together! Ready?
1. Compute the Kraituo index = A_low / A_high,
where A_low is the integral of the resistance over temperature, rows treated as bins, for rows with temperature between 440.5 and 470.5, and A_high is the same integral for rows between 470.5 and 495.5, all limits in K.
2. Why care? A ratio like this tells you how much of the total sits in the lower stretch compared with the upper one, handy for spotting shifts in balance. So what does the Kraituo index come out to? 1.1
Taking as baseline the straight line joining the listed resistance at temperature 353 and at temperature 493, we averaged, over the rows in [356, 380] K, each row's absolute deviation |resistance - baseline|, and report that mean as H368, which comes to 4.2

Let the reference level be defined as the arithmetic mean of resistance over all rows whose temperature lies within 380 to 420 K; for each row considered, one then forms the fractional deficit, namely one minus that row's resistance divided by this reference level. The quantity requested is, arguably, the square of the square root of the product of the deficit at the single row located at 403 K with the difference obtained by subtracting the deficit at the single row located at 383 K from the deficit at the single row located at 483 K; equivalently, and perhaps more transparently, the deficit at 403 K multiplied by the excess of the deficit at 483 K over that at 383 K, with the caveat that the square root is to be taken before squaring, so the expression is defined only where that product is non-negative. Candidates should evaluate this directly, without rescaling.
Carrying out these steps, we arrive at 0.004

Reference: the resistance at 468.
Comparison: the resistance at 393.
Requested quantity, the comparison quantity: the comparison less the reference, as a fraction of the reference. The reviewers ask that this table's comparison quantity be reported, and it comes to 0.32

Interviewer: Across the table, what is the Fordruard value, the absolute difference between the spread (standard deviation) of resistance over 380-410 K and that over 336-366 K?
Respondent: 0.4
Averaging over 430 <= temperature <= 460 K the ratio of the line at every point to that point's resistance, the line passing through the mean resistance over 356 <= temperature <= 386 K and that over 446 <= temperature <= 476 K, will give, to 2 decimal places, 0.98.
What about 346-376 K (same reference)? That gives 0.95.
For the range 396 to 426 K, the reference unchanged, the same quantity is 0.91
